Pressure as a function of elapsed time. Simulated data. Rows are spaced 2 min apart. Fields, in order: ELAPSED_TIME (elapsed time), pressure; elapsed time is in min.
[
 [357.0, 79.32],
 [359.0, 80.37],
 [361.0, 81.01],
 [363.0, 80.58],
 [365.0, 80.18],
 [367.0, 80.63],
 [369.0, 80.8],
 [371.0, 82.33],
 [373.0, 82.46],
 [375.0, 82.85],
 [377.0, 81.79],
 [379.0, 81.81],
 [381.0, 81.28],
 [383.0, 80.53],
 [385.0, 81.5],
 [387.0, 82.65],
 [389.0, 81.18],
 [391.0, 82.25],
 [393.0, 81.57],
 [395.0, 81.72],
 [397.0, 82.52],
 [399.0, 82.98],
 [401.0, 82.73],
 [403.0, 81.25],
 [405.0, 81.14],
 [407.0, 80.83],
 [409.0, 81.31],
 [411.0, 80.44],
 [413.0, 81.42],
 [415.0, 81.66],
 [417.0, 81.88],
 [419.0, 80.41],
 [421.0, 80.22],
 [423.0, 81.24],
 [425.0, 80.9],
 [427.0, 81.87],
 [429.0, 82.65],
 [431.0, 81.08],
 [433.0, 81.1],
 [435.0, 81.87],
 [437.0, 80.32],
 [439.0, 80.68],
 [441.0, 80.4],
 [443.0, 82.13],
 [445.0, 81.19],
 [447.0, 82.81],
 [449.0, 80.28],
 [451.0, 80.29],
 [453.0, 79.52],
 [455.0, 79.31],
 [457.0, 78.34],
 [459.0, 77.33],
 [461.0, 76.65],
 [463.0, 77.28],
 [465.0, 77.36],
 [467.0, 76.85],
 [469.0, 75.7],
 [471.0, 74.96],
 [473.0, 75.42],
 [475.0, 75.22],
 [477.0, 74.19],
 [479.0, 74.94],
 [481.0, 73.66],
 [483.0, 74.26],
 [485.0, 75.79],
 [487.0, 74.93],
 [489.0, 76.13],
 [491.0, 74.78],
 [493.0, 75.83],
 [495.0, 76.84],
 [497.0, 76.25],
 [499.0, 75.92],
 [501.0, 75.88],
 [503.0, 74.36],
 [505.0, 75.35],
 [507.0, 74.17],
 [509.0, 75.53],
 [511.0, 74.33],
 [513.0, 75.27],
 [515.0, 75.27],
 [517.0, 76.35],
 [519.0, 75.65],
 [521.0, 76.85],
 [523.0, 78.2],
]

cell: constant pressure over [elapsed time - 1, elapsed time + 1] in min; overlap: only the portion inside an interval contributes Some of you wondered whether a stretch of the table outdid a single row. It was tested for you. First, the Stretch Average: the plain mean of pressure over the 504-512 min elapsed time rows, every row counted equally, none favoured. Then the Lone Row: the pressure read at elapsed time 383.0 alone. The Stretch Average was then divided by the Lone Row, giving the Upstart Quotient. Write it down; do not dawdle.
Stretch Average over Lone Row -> 0.93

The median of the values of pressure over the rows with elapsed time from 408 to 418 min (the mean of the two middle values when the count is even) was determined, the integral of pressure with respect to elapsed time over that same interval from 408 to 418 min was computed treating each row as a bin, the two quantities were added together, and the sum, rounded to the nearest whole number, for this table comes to 895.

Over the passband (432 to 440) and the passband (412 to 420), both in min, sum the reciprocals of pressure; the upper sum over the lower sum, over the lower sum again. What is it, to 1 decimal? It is 20.4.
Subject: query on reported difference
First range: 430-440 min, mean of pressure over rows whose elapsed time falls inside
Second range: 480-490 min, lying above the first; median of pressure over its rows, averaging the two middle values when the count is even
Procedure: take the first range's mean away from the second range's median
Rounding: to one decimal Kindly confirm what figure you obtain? -6.1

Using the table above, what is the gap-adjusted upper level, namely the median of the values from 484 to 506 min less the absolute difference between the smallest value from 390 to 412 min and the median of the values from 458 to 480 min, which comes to 71.1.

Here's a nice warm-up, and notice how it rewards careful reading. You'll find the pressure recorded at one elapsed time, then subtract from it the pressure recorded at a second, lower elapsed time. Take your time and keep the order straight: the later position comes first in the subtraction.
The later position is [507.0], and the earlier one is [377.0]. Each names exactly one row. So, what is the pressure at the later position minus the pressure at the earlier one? -7.6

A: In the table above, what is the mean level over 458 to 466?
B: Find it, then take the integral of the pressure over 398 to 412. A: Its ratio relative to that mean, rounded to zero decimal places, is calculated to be 15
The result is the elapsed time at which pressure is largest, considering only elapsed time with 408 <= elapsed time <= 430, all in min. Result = 429.0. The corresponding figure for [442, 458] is 447.0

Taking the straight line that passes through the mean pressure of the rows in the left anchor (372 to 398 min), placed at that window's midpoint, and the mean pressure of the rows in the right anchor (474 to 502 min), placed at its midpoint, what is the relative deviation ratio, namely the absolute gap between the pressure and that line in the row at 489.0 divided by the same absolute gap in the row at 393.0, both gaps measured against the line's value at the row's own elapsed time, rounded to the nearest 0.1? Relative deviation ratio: 3.9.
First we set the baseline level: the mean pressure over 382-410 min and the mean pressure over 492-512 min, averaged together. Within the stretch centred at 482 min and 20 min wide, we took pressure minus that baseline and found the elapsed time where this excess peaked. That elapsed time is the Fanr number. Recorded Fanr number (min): 489.0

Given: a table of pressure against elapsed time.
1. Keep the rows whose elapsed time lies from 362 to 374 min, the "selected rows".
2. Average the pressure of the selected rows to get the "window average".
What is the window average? 81.2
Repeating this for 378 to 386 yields 81.3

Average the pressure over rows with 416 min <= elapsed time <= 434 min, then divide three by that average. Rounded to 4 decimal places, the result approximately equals 0.0369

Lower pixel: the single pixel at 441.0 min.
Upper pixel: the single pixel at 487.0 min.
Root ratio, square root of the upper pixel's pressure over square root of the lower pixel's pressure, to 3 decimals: 0.965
